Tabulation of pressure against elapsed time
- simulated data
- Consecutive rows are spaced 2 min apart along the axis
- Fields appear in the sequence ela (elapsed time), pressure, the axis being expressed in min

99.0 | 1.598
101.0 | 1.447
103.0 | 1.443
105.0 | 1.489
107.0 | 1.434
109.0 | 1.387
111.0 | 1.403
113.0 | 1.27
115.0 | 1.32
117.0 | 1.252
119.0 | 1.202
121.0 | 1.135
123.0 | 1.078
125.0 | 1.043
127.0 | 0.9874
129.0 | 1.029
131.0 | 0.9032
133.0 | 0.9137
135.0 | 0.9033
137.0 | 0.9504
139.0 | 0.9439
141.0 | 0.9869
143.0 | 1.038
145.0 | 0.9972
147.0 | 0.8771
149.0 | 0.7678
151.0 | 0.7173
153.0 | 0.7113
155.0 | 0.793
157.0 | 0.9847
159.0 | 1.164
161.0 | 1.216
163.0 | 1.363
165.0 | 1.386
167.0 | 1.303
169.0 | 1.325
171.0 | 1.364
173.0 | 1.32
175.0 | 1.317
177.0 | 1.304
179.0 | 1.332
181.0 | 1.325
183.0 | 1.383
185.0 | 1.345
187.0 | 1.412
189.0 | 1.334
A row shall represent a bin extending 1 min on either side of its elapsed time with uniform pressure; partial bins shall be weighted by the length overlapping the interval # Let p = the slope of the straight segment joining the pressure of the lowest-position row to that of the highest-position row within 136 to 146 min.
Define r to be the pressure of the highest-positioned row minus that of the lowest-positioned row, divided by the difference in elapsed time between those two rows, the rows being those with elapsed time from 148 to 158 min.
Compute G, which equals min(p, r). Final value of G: 0.006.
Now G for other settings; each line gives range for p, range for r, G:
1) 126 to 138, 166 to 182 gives -0.004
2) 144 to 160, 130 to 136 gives 0.000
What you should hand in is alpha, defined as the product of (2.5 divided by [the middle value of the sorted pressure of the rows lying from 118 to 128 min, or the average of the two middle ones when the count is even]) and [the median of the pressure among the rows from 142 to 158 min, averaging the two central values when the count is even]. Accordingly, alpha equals 1.9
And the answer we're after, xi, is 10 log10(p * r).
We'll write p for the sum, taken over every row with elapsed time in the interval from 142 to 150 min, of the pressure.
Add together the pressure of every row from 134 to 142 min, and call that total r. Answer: 11.4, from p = 3.68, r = 3.8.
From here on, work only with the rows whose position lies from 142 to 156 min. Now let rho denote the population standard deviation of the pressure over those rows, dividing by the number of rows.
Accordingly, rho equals 0.122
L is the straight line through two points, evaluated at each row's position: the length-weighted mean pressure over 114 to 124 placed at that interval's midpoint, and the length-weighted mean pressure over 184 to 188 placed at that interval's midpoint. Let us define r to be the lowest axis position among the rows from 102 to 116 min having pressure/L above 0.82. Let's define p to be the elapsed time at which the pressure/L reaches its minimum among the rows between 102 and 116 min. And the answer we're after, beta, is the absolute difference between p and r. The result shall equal 10 min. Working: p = 113.0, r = 103.0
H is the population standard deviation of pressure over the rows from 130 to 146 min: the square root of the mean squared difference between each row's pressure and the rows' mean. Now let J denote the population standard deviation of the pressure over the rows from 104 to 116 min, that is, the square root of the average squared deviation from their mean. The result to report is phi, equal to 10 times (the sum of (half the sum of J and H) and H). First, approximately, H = 0.046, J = 0.072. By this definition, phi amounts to 1.05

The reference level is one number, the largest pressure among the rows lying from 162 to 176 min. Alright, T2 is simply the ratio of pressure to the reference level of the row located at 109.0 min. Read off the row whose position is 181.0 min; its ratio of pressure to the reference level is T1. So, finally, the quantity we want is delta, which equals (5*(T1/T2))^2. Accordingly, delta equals 23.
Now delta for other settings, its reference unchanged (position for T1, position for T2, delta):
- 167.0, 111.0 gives 22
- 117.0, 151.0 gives 76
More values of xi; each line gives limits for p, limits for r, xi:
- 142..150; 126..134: 11.5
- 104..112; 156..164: 14.3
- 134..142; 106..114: 13.2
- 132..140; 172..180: 12.9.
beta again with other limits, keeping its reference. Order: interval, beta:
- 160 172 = 0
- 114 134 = 16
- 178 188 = 2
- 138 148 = 4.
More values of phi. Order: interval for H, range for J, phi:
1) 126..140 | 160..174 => 0.92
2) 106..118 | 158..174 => 1.39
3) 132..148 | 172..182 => 0.80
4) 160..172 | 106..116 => 1.14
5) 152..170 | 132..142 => 3.70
